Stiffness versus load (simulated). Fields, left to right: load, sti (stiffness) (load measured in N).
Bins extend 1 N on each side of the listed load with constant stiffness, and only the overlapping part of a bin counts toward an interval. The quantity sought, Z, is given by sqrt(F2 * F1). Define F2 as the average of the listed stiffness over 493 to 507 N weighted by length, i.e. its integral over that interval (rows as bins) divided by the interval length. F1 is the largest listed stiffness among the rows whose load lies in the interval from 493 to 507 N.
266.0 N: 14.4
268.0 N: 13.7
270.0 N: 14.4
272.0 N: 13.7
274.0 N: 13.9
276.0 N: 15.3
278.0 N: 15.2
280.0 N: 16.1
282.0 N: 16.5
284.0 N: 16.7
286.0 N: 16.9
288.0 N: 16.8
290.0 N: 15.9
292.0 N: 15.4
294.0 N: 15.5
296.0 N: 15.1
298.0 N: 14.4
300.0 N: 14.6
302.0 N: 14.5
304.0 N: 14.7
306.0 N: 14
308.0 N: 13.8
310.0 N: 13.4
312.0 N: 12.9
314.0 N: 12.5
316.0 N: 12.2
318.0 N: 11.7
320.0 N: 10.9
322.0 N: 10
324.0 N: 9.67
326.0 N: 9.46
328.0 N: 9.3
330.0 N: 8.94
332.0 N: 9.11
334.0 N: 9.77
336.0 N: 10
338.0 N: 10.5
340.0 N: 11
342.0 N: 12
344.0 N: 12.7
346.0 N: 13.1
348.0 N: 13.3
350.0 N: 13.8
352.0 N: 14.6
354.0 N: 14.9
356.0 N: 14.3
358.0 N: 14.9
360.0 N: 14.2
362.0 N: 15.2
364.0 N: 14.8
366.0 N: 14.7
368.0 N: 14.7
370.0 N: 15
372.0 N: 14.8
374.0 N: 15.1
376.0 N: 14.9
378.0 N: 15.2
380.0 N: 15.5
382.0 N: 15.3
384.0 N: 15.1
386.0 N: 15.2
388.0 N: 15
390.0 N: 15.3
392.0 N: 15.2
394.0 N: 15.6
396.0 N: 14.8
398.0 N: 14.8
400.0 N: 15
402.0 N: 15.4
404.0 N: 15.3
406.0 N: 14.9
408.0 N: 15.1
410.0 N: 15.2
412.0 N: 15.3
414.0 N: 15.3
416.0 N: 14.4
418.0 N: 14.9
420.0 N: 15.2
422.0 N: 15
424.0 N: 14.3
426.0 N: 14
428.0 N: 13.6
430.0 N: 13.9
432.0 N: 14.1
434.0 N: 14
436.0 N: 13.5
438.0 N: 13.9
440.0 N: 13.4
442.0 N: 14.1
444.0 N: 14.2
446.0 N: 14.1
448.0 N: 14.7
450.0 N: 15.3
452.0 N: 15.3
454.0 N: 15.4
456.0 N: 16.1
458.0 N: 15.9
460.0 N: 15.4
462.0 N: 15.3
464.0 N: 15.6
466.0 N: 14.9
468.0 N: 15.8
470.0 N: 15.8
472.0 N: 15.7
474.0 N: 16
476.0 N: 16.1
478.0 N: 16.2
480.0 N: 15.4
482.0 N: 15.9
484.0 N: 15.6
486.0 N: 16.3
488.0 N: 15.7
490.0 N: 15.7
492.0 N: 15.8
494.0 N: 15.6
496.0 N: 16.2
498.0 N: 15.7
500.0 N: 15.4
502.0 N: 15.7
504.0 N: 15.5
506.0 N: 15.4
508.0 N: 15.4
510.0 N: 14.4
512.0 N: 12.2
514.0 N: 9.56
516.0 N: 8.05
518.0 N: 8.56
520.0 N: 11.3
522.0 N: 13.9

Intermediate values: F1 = 16.2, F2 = 16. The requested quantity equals 15.9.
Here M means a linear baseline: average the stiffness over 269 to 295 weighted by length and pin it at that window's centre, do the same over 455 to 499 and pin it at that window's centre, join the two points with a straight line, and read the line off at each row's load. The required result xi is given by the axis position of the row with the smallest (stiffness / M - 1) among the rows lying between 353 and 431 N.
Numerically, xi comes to 428.0 N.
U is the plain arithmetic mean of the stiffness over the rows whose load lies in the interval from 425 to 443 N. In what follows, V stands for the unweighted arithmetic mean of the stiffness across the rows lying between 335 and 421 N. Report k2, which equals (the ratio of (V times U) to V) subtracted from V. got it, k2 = 0.6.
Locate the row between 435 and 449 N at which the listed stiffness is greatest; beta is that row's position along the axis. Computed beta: 448.0 N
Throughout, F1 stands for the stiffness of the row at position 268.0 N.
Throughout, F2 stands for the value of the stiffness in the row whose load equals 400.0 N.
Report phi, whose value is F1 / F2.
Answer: 0.91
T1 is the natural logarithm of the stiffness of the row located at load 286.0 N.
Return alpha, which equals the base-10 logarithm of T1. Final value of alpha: 0.45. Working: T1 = 2.83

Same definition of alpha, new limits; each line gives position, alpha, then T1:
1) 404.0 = 0.44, 2.73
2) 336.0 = 0.36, 2.30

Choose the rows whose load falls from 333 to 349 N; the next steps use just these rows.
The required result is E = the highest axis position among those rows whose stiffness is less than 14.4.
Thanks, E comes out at 348.0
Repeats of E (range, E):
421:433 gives 432.0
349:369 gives 360.0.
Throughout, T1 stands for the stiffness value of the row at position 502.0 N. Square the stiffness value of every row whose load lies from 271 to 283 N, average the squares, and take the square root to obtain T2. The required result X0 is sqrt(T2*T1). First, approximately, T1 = 15.7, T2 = 15.15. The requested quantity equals 15.4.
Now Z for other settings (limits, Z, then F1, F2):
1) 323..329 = 9.6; 9.67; 9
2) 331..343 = 11.2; 12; 10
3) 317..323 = 11.3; 11.7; 11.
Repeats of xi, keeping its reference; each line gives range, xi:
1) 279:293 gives 292.0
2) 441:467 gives 446.0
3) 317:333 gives 330.0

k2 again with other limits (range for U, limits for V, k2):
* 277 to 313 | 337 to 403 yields -0.7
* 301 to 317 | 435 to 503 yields 1.8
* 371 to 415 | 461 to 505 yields 0.6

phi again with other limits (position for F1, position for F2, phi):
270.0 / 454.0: 0.94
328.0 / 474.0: 0.58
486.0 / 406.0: 1.09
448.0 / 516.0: 1.83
